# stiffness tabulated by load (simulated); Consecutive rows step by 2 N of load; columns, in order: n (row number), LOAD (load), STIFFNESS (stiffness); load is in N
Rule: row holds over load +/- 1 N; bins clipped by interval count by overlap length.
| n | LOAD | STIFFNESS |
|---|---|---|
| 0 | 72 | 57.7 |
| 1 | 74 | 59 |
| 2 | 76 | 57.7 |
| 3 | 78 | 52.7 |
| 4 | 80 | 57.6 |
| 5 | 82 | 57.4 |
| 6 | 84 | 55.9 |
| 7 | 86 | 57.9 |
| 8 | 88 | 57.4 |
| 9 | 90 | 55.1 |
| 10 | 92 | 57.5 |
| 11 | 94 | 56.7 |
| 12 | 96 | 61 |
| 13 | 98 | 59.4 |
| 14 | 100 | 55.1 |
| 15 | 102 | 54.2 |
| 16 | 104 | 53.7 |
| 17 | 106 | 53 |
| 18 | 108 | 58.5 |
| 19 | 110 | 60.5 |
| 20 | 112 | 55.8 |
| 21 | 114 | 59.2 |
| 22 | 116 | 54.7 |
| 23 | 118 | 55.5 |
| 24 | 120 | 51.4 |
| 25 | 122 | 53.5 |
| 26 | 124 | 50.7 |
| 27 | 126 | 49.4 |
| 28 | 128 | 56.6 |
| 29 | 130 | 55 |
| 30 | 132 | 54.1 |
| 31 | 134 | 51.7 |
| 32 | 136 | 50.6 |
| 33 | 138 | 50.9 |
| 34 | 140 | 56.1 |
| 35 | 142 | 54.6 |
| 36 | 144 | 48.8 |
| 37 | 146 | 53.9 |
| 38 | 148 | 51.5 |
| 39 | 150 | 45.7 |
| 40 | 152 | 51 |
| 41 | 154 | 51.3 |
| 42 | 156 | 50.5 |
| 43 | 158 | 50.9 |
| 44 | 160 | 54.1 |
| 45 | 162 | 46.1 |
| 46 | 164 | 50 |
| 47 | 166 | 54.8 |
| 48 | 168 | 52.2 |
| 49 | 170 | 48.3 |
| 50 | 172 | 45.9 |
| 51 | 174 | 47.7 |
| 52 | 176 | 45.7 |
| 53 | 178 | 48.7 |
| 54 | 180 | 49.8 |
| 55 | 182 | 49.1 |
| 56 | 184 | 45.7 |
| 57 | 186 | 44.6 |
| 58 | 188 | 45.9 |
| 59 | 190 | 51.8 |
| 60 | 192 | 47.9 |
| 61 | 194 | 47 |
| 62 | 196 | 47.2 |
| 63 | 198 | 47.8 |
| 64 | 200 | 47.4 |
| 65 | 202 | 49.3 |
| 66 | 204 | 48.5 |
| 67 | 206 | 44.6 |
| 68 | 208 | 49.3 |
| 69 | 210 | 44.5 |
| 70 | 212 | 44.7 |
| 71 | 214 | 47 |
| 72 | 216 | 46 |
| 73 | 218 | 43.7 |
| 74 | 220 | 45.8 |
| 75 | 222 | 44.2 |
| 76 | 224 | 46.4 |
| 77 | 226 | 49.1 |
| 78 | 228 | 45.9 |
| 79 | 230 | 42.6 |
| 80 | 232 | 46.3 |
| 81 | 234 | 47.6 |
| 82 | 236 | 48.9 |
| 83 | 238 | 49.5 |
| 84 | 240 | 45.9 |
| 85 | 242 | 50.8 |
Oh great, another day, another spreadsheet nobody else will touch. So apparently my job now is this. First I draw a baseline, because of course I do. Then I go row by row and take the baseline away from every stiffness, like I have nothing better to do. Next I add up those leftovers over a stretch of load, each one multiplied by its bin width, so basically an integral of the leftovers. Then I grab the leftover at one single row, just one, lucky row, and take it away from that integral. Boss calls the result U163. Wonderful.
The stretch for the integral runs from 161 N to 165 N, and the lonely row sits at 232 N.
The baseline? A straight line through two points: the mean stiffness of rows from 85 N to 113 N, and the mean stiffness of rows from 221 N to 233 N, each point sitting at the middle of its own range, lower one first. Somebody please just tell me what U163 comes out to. -14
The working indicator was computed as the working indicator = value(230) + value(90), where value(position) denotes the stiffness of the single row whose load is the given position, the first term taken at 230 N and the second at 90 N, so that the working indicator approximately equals 98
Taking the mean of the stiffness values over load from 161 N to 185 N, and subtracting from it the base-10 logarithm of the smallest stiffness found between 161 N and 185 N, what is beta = 47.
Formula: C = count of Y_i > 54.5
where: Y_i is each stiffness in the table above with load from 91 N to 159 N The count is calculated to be 15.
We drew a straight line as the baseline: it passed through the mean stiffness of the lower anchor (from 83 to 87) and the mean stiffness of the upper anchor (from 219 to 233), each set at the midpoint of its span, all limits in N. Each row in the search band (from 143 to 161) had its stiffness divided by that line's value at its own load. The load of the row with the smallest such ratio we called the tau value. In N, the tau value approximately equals 150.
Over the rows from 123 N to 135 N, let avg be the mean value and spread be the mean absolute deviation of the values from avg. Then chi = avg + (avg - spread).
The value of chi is 104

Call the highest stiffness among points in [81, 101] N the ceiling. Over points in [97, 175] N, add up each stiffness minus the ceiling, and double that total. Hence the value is -644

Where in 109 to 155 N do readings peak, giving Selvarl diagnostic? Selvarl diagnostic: 110 N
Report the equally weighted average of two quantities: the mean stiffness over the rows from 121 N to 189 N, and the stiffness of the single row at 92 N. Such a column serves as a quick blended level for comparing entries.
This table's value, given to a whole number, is 54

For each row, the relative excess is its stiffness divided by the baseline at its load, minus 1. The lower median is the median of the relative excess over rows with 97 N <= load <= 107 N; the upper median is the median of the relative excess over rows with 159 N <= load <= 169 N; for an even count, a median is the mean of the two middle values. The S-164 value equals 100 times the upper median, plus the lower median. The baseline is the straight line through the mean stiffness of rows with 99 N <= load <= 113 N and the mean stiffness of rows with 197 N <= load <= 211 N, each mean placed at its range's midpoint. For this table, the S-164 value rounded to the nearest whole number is 3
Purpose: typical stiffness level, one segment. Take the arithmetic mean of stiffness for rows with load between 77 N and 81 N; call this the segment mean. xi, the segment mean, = 55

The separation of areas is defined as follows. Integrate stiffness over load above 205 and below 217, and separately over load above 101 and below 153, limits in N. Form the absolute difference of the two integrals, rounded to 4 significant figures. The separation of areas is 2229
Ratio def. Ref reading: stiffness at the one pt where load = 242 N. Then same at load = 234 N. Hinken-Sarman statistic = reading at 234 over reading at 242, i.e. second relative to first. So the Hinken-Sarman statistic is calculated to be 0.94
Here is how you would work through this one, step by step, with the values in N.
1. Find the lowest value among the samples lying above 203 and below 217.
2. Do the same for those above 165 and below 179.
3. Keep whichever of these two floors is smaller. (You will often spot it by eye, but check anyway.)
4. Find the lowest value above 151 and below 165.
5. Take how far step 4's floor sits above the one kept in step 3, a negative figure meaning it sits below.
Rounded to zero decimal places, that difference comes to 2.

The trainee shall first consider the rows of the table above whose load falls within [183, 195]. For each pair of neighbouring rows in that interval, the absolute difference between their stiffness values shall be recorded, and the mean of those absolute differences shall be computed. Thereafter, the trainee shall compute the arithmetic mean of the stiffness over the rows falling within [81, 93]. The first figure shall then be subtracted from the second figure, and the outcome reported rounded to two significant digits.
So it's 54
